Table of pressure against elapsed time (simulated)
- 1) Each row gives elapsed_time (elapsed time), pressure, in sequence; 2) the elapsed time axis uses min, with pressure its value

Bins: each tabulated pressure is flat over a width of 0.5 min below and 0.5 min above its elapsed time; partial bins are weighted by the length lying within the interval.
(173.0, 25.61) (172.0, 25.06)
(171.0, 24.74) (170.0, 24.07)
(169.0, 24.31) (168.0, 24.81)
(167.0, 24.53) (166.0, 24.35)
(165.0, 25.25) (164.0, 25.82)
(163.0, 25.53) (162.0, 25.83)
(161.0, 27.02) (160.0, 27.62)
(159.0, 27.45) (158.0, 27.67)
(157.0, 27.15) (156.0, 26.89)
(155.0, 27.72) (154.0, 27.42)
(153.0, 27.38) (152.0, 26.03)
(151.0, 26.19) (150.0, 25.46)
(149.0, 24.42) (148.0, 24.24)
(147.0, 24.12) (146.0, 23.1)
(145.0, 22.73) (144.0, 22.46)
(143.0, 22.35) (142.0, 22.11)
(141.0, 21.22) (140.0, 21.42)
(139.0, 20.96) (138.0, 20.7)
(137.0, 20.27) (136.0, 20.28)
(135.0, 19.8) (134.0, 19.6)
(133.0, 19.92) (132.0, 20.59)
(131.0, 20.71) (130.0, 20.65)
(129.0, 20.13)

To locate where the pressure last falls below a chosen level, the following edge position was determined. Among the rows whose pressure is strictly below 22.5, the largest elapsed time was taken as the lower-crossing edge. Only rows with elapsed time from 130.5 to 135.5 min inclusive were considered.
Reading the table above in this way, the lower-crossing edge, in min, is 135.0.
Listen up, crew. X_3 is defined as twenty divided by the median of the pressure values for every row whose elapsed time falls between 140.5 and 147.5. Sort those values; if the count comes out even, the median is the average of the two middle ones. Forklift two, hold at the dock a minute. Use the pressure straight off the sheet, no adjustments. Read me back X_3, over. 0.89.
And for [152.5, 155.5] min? 0.73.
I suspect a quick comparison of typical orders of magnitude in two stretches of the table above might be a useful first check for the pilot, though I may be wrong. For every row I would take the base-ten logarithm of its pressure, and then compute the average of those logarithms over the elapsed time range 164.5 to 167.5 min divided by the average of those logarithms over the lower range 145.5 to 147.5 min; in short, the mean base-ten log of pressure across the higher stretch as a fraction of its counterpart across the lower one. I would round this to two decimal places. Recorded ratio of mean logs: 1.01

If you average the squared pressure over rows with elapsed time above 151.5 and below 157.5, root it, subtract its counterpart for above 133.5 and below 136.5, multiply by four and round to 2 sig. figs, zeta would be 29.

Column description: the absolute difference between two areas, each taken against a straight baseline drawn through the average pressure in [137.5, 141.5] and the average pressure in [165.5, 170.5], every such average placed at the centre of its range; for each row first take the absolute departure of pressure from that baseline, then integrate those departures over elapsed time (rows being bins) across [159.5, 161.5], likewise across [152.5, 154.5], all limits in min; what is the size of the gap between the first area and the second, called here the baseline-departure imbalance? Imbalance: 1.80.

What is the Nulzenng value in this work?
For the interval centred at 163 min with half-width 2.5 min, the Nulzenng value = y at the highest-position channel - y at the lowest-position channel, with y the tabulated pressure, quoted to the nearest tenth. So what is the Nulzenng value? -1.8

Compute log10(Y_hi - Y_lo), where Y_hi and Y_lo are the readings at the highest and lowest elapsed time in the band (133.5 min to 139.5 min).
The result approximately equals 0.1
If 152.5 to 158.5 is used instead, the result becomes -0.5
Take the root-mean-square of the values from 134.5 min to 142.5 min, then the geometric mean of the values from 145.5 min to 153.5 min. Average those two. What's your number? 23.0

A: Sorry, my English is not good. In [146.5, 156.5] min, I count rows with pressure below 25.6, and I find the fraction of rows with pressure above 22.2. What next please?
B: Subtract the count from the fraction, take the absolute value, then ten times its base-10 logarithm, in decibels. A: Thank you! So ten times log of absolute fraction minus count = 4.8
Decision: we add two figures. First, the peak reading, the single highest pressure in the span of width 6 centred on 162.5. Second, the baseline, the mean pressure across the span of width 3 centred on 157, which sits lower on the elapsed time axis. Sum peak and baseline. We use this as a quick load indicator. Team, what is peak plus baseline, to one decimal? 54.9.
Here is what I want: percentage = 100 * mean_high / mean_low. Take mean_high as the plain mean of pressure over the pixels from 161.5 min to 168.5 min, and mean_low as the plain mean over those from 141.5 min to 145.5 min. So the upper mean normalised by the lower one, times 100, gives 112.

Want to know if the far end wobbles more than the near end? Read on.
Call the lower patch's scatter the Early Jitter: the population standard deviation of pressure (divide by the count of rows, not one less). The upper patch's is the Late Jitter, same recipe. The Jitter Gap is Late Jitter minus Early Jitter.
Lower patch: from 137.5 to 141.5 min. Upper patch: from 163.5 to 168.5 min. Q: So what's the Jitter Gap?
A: 0.26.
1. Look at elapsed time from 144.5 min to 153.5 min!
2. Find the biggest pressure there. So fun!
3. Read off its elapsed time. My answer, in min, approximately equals 153.0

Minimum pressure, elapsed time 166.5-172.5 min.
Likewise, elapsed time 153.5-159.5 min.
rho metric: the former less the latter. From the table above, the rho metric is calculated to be -3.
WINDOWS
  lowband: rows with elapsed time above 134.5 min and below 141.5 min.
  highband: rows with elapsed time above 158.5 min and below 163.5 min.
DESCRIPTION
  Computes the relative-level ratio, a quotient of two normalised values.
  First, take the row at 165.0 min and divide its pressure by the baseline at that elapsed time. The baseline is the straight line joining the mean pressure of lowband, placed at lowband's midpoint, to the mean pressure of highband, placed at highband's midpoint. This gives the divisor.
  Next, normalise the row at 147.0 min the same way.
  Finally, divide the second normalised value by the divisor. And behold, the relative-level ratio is 1.15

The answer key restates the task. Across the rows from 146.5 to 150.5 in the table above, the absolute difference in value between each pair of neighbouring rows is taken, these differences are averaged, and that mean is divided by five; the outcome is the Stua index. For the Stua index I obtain 0.089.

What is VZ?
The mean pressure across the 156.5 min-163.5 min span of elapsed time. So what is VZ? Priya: 27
